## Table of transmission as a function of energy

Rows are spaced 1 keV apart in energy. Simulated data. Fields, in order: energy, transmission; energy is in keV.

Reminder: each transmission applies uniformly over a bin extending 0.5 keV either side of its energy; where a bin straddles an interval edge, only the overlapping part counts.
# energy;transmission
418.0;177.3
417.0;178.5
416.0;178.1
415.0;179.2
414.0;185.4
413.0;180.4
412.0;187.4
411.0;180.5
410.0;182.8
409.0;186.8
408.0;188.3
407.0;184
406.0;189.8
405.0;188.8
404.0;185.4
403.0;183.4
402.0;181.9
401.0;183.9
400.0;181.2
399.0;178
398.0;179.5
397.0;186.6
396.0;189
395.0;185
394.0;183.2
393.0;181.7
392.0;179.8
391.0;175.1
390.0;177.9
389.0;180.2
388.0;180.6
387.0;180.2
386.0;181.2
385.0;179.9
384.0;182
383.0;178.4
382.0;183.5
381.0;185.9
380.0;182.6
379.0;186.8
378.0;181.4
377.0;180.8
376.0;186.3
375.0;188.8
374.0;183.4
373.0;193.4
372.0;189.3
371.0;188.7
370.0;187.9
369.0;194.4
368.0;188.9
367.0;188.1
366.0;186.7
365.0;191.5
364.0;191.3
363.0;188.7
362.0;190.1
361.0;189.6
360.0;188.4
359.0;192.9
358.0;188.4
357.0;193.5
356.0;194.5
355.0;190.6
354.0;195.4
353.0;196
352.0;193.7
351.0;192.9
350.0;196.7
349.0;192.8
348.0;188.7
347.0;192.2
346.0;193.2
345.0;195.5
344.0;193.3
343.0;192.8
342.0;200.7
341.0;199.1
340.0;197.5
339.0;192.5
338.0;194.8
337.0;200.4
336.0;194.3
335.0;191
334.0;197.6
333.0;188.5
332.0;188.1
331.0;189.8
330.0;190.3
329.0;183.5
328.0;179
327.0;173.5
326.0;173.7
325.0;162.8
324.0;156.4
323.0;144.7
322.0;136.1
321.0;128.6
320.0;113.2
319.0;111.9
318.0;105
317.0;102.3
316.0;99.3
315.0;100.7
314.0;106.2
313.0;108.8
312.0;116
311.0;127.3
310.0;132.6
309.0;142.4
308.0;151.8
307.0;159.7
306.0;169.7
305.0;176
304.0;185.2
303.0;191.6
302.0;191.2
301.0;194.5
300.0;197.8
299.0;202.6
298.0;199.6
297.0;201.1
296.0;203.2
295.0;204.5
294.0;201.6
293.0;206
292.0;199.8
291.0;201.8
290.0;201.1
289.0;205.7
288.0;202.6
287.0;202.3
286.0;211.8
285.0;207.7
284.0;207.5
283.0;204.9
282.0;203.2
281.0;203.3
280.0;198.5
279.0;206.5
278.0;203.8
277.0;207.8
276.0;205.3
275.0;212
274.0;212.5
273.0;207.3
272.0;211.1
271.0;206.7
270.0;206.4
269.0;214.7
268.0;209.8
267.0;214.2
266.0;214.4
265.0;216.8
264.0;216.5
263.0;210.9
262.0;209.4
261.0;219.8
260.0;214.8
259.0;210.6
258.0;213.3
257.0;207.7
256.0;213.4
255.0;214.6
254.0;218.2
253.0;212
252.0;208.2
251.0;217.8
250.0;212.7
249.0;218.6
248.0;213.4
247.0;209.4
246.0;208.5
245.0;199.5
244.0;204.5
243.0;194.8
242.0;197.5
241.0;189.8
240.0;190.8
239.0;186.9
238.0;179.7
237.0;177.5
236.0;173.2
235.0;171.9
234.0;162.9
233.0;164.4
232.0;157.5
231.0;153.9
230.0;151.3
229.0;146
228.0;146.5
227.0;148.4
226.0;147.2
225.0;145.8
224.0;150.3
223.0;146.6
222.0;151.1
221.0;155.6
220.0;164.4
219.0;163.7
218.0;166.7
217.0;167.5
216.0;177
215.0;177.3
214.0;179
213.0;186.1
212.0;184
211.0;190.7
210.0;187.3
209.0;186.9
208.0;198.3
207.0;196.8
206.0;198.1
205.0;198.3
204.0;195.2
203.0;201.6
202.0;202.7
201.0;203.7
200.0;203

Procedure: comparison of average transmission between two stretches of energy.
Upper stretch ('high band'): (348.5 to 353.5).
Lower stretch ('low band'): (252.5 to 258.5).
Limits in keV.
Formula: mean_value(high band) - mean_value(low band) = -19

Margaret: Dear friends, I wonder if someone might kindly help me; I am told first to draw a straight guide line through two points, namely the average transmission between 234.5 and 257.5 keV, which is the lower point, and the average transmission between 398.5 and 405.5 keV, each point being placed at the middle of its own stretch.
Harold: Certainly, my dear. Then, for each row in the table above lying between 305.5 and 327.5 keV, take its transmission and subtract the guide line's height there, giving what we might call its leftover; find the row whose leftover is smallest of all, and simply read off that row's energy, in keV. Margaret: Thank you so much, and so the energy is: 316.0 keV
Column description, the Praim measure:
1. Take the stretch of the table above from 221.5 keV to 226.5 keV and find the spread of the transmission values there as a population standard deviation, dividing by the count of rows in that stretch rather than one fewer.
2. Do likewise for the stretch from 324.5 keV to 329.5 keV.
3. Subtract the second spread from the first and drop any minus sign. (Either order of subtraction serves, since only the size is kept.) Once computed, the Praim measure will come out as 4.8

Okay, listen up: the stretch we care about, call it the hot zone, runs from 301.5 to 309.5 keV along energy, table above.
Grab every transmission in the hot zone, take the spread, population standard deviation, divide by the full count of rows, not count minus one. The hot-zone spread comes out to 17.2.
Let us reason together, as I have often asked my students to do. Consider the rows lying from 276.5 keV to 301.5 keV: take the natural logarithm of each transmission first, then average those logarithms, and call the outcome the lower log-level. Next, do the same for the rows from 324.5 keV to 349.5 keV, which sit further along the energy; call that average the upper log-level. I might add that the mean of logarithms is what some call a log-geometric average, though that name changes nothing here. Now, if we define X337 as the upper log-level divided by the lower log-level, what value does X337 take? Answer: 0.99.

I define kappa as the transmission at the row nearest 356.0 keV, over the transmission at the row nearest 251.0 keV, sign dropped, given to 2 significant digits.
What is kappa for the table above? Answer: 0.89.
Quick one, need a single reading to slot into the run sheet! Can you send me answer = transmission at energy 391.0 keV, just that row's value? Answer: 175.1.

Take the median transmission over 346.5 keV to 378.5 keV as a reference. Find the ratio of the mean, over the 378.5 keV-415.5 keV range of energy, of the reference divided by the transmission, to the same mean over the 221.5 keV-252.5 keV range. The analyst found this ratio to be 0.96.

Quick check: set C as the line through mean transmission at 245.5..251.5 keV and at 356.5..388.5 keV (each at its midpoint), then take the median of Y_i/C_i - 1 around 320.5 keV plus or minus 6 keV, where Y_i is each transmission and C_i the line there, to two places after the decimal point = -0.39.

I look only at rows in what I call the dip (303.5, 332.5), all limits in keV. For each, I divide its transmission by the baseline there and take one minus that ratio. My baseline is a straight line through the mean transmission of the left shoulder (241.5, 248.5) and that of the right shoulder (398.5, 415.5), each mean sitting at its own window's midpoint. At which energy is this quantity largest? 316.0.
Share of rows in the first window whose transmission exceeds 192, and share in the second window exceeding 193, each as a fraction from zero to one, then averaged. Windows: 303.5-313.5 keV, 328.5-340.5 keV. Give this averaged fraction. 0.21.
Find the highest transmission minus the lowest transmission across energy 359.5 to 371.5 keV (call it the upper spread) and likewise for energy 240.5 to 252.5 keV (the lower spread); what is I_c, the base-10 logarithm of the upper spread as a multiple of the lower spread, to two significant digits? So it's -0.57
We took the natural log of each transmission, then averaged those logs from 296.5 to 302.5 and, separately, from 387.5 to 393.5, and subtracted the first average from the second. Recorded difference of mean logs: -0.099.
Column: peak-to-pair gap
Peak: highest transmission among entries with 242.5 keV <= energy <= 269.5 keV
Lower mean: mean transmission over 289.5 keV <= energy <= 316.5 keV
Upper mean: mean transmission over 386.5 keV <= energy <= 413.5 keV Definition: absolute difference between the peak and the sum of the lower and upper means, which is 133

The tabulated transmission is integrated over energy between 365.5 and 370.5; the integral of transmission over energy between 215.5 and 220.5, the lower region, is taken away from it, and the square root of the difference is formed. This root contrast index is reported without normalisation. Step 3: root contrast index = 10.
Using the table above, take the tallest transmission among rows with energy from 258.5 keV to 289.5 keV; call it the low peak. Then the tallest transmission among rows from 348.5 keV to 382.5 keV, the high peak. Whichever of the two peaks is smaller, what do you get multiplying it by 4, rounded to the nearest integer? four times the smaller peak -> 787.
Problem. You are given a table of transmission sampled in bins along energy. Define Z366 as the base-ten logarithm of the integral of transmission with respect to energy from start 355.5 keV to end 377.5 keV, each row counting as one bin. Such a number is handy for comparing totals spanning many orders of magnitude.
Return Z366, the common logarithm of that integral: 3.62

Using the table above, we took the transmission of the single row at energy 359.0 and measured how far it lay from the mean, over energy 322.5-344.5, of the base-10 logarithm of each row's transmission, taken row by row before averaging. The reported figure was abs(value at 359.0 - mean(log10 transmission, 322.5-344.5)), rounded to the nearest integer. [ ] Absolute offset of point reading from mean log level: 191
